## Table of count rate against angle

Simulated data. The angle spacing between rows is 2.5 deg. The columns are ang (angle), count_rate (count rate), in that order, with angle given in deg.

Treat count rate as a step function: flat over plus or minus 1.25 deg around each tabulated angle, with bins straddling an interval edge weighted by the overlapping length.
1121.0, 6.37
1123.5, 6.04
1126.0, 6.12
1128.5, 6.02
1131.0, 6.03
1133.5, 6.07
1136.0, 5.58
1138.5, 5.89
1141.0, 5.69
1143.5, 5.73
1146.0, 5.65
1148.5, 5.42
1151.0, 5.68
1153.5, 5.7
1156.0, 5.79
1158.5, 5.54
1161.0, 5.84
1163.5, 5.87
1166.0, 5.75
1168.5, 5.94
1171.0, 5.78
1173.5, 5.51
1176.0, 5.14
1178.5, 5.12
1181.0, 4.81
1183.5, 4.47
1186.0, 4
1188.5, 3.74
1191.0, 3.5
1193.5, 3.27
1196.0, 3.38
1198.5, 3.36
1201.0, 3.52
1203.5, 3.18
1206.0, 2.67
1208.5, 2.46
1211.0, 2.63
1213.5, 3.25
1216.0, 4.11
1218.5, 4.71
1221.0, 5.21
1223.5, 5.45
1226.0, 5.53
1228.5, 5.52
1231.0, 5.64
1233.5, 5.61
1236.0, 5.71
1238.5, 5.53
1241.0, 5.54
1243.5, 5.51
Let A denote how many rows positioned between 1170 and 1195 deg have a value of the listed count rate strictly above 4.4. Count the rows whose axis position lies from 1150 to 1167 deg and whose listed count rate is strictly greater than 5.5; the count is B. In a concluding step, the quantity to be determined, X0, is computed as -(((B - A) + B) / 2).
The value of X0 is -4.0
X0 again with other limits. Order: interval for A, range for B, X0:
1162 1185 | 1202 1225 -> 4.5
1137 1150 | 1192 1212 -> 2.5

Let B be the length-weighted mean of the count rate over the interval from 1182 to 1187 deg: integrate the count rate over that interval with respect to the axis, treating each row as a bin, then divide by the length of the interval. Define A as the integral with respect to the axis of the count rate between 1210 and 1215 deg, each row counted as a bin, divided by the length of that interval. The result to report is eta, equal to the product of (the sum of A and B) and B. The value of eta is 31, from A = 3.0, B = 4.3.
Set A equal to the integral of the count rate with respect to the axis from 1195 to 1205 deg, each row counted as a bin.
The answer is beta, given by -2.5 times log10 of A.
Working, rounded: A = 33.4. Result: -3.81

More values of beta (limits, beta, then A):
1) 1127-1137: -4.43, 59.4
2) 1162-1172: -4.42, 58.4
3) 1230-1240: -4.37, 56.2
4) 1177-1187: -4.16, 46.3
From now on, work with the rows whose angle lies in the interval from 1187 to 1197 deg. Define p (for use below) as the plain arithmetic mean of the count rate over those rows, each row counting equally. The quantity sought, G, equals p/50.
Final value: 0.069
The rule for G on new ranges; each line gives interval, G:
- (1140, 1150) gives 0.112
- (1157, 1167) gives 0.115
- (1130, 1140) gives 0.118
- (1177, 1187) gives 0.092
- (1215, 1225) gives 0.097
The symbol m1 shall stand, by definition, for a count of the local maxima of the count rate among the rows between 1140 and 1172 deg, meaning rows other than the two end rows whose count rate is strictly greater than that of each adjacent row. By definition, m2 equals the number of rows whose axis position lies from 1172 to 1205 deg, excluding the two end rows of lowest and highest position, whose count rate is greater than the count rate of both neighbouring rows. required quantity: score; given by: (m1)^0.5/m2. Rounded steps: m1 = 4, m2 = 2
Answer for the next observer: 1.0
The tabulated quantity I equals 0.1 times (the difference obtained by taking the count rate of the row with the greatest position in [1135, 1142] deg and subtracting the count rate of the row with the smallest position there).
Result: 0.01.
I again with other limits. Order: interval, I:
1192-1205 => -0.01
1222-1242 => 0.01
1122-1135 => 0.00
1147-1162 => 0.04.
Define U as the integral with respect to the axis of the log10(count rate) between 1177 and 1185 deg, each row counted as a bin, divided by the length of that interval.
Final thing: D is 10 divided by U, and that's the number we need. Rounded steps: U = 0.68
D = 15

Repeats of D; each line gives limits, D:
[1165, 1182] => 14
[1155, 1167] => 13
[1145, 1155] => 13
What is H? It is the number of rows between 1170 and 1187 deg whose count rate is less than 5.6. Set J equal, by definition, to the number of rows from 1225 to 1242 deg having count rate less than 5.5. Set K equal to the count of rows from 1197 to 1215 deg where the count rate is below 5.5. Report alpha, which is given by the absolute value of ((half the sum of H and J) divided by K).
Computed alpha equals 0.4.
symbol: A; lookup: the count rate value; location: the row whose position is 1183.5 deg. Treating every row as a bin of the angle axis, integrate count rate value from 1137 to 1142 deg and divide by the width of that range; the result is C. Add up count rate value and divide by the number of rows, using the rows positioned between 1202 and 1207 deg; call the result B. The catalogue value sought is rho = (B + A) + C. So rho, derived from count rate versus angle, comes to 13.2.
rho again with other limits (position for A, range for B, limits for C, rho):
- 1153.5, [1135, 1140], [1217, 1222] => 16.3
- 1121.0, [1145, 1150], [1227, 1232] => 17.5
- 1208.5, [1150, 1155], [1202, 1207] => 11.1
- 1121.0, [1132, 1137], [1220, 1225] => 17.5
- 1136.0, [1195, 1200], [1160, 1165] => 14.8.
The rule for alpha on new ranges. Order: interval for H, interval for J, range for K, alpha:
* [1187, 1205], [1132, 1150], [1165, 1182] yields 1.3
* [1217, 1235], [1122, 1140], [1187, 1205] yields 0.4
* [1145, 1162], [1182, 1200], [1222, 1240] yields 4.5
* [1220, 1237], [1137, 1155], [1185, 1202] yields 0.4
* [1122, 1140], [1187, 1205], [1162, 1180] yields 2.0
